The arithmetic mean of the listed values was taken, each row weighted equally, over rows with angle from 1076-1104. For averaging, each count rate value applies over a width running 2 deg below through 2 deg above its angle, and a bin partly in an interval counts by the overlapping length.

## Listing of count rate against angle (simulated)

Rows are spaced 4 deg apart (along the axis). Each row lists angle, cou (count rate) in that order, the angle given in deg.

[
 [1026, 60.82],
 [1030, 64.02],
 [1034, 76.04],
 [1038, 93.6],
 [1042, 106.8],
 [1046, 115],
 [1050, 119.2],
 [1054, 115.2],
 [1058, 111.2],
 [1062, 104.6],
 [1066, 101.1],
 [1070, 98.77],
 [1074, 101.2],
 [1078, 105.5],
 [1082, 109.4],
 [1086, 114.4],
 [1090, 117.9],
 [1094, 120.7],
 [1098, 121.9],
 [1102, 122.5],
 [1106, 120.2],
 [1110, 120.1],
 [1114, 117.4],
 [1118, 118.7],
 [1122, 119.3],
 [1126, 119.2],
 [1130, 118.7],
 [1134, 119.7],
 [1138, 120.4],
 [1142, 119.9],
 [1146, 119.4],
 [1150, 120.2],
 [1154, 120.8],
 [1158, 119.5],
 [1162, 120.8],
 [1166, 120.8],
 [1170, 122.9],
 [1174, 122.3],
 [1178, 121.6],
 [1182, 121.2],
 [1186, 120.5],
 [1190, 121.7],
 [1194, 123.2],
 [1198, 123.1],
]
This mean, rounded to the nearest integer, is 116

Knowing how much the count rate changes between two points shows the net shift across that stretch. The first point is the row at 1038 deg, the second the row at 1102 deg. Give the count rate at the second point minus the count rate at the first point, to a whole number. 29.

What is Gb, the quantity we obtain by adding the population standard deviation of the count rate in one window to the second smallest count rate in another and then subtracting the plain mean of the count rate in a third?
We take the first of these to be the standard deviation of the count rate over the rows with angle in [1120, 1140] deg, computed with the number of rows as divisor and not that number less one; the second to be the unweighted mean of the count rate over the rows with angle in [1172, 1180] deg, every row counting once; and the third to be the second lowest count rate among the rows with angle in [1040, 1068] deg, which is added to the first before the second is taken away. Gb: -16.8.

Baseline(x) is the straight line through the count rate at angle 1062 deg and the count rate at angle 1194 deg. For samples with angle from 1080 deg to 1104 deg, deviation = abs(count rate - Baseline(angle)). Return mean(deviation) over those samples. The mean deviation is 9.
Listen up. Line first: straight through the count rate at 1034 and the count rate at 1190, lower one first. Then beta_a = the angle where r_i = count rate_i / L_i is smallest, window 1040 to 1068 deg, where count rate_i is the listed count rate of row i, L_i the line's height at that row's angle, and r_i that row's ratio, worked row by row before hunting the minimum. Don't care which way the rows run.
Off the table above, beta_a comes 1066 deg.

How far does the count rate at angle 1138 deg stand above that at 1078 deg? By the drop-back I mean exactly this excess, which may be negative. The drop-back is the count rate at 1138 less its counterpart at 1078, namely 15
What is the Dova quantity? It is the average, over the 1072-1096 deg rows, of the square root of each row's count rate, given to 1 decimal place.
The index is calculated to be 10.6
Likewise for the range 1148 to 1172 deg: 11.0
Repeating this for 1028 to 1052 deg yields 9.7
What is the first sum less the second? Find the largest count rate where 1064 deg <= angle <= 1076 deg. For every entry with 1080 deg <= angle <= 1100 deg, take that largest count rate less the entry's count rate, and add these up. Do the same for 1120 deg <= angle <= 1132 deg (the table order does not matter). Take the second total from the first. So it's -25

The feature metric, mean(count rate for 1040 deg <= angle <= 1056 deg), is 114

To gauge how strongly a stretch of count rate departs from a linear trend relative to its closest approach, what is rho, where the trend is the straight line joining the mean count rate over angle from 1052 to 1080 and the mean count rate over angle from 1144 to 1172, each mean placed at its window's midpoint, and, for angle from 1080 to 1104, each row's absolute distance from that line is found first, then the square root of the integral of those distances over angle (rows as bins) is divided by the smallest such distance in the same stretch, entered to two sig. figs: 10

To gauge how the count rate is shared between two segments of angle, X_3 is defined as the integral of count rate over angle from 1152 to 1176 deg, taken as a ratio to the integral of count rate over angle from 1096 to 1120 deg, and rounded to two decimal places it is 1.01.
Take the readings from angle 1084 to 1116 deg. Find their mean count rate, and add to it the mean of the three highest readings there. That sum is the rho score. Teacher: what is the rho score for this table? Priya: 241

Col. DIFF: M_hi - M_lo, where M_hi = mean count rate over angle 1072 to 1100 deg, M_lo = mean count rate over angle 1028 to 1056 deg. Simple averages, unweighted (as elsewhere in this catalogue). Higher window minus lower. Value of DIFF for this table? 14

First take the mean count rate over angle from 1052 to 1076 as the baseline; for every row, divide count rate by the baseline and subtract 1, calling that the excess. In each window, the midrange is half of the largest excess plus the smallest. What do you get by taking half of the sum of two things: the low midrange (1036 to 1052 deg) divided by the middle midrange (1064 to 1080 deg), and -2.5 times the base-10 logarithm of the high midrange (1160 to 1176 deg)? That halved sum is 0.84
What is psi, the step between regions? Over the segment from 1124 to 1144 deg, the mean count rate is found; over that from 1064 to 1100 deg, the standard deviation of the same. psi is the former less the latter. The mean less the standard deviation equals 111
